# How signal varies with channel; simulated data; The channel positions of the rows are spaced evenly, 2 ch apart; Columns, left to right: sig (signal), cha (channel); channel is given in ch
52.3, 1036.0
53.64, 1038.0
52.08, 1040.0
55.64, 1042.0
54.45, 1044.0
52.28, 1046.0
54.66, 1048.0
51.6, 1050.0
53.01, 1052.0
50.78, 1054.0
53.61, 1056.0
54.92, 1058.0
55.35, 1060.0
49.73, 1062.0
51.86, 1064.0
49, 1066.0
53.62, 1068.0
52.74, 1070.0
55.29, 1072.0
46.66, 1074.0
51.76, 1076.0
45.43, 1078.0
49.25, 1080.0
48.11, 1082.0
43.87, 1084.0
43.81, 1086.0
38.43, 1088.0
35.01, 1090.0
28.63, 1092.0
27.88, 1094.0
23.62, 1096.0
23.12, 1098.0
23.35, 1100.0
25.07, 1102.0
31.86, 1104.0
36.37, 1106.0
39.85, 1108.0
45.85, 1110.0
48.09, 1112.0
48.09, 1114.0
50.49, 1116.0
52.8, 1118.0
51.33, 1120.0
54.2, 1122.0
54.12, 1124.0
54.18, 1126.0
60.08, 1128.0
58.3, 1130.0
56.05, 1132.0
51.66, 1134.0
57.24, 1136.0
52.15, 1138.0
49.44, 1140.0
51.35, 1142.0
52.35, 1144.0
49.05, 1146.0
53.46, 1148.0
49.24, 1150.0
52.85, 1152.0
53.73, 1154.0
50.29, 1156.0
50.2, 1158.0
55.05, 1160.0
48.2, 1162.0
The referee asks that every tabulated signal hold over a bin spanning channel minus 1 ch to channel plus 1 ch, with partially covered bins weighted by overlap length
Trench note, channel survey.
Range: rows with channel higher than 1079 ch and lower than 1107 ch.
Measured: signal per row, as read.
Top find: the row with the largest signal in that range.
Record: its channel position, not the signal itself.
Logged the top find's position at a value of 1080.0 ch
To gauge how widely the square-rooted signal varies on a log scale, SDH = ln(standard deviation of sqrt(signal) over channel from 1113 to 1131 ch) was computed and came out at -1.4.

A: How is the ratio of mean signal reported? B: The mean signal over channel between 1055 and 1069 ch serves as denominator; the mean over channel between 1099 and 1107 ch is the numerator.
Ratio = 0.6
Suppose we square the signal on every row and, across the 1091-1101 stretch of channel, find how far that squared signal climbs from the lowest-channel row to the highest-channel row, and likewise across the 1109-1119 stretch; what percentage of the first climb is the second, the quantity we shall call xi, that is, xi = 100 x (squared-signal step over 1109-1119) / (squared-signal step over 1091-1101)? -250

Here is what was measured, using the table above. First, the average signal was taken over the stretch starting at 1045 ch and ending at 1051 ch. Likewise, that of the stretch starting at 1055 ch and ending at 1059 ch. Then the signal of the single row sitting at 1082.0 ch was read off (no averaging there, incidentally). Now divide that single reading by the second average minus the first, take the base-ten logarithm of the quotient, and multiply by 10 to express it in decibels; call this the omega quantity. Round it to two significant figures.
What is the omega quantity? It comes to 15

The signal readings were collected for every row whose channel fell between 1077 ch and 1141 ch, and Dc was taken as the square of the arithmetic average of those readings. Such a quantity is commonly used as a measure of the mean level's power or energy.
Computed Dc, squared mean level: 1935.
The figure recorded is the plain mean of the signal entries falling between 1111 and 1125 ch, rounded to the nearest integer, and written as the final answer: 51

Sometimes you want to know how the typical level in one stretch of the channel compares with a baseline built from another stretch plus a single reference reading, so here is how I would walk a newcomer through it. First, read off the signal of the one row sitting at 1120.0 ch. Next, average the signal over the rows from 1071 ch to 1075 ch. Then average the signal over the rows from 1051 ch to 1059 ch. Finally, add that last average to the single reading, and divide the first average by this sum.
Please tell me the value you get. 0.49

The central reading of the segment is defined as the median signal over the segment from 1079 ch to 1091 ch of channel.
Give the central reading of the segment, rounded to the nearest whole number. 44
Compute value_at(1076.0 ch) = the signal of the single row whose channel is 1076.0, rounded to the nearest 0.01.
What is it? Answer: 51.76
